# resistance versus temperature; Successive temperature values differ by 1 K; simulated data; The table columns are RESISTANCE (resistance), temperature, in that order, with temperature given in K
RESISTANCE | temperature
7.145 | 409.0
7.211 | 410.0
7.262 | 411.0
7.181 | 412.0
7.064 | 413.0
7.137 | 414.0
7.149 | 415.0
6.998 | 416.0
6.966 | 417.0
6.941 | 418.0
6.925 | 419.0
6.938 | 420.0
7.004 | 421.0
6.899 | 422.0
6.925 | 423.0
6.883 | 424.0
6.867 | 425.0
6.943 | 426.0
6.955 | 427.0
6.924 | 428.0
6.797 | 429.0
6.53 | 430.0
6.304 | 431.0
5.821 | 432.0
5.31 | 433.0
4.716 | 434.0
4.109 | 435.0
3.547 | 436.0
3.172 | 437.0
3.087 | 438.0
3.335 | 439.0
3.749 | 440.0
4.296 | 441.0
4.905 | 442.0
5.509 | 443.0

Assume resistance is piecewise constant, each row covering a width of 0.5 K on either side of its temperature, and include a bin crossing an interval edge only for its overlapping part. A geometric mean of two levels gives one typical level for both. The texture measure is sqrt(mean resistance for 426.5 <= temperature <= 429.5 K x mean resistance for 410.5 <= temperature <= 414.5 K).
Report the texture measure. 7.0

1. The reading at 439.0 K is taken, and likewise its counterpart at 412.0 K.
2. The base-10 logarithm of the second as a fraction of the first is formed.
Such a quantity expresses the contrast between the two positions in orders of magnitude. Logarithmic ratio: 0.33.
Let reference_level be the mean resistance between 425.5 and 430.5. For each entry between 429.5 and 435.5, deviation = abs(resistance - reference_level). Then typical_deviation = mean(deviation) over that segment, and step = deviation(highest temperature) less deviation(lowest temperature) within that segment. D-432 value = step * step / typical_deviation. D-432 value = 4.3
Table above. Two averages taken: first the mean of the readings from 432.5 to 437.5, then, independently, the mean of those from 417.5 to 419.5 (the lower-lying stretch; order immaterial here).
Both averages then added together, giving 11.1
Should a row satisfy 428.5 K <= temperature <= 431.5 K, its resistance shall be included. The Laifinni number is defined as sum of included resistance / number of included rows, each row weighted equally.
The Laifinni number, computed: 6.5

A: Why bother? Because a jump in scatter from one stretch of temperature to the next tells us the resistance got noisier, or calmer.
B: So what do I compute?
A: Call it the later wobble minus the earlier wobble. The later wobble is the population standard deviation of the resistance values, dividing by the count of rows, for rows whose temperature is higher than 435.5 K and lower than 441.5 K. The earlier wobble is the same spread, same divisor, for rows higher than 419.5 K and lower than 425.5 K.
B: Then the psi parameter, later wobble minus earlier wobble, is 0.36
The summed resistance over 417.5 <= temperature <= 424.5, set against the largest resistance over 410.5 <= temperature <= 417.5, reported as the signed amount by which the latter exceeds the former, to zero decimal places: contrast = -41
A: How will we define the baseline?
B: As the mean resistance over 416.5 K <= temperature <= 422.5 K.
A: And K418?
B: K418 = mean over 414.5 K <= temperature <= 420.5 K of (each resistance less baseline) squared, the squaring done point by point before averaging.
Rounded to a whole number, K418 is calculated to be 0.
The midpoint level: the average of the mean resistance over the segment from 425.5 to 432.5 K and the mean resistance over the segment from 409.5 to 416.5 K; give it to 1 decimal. 6.9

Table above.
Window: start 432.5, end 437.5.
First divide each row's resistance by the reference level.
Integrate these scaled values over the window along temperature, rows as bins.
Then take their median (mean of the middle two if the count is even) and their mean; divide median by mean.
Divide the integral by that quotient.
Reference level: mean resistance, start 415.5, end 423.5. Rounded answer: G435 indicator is 3.0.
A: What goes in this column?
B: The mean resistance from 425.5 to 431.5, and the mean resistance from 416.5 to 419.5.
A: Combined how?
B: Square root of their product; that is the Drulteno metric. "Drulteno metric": 6.8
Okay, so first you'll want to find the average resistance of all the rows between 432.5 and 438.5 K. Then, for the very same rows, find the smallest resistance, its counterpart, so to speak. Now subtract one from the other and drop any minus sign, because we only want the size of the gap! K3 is 0.90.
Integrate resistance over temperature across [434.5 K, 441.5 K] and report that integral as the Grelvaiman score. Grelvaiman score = 25.3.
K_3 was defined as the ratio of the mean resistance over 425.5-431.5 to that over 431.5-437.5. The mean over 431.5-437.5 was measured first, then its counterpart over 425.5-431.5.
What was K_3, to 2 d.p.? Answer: 1.52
